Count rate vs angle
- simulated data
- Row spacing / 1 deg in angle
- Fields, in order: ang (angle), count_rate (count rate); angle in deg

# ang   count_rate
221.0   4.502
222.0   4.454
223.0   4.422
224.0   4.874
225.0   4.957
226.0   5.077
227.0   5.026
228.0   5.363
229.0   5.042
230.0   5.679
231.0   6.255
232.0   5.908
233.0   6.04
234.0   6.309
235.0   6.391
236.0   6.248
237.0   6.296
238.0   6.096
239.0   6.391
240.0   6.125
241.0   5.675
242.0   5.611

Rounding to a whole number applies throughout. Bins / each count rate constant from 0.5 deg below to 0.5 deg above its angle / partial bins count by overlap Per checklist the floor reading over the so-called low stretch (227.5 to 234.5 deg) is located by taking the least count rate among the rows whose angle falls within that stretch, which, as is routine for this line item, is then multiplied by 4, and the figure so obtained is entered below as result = 20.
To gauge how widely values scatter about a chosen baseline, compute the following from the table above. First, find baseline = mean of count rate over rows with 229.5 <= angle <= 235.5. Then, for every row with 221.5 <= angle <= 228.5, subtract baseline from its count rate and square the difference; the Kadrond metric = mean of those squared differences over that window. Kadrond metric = 1.6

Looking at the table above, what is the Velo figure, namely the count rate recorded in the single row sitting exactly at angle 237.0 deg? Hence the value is 6.296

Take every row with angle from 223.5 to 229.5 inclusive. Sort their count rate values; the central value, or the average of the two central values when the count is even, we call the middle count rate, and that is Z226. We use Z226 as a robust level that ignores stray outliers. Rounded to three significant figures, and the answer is 5.03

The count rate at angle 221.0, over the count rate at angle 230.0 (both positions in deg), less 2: -1.21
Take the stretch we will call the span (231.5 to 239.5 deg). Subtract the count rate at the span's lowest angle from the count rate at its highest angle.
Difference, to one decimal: 0.5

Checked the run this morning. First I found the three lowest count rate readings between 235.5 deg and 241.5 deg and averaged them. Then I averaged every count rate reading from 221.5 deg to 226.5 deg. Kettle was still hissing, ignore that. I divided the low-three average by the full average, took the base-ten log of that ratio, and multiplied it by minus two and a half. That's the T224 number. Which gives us -0.25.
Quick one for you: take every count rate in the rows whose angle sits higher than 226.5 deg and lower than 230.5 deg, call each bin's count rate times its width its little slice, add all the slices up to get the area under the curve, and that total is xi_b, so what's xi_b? 21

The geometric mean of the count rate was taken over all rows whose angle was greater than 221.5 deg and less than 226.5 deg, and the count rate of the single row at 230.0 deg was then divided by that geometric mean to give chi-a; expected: 1.20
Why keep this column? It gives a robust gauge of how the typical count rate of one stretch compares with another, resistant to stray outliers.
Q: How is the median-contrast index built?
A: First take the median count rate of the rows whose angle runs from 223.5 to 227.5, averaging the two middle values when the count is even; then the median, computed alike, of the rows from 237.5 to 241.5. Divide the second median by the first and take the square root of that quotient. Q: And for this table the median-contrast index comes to 1.11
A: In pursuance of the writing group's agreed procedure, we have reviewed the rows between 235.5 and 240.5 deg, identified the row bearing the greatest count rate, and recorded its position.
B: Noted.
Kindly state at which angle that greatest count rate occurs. 239.0 deg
